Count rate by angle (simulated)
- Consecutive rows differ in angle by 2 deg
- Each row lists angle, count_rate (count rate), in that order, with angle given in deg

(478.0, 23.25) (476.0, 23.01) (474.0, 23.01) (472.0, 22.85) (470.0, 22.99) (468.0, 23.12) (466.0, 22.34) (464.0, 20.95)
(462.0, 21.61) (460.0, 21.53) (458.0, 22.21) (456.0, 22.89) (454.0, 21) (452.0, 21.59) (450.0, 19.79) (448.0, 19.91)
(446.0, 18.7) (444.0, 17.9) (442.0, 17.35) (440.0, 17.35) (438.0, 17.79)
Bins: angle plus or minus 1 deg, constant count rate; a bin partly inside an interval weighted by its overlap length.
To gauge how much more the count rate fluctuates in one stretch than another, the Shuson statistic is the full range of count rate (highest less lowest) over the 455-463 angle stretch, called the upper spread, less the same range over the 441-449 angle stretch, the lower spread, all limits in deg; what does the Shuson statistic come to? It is -1.2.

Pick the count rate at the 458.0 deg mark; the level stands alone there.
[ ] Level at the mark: 22.21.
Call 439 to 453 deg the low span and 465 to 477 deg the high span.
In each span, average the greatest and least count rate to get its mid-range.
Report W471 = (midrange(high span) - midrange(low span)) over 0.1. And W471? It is 33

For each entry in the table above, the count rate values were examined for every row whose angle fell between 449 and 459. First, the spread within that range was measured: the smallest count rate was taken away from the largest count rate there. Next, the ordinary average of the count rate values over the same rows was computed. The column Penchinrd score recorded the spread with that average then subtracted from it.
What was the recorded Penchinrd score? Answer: -18.4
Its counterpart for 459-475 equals -20.1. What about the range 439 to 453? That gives -14.7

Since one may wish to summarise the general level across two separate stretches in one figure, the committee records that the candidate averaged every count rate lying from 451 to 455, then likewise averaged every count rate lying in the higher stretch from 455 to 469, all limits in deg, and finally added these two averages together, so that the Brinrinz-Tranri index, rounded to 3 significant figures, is 43.4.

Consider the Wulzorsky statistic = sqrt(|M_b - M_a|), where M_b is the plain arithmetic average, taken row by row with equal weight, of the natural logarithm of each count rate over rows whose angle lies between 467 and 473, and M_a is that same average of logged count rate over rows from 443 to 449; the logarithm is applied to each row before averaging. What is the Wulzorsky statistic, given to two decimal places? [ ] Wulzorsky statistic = 0.45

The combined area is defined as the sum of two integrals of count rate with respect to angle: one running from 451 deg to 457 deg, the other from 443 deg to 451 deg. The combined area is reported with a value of 284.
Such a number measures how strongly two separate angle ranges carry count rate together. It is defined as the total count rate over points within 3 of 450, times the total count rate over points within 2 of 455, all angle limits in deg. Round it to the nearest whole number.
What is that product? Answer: 2690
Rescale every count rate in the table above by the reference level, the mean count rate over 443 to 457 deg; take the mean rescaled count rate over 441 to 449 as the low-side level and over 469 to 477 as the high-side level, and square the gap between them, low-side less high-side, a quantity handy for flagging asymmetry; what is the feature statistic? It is 0.05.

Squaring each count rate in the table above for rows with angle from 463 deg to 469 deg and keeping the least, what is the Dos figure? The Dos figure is 439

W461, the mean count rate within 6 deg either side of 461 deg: 21.9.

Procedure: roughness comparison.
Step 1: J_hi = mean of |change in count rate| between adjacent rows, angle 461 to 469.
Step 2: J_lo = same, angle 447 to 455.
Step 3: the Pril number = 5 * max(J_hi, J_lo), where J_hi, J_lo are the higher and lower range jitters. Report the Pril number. 4.7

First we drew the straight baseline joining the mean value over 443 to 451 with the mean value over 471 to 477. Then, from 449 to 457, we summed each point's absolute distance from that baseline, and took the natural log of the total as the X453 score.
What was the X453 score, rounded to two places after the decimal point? 1.71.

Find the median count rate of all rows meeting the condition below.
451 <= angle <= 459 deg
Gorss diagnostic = 21.9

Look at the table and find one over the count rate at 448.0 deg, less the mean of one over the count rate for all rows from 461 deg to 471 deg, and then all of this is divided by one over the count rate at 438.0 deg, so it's 0.091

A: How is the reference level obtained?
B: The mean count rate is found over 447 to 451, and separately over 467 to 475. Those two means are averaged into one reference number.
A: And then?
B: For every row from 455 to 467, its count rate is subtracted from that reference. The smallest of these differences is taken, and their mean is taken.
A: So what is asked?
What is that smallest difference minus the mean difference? -0.97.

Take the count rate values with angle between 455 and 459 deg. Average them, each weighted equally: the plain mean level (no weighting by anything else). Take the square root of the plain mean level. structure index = 4.75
